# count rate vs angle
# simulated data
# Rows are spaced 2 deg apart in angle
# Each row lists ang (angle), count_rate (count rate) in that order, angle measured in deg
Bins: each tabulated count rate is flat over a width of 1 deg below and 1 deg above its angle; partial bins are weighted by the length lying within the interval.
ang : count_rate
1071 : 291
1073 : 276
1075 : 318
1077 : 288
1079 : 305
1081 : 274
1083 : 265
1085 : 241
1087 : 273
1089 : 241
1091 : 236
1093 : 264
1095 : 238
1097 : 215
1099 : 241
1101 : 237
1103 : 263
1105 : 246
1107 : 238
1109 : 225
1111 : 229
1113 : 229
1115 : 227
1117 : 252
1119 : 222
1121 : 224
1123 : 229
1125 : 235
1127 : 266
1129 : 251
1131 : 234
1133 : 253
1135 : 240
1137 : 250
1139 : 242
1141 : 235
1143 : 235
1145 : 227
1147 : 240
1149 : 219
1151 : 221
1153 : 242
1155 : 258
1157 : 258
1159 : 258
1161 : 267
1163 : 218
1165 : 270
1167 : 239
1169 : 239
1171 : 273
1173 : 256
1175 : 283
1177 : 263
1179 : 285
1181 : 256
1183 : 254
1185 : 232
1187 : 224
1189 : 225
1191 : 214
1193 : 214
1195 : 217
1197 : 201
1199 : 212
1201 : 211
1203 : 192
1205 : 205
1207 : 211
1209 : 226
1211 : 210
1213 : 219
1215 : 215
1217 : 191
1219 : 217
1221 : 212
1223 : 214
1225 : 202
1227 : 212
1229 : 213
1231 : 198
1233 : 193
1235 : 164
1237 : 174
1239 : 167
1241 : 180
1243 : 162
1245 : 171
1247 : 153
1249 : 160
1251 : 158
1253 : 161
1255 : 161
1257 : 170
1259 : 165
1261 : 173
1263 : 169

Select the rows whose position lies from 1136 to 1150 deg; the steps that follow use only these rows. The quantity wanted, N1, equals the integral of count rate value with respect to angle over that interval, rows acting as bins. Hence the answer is 3296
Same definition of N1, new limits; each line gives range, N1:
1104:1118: 3292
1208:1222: 2980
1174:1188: 3594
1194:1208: 2898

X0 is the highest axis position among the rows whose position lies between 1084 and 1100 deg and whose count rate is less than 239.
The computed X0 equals 1097 deg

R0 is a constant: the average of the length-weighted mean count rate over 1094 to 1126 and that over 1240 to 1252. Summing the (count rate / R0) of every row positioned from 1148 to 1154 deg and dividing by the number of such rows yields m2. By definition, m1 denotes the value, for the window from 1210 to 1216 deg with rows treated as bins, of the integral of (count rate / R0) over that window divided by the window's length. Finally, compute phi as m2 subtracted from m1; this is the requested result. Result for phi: -0.064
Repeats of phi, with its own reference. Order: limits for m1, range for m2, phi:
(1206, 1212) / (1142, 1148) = -0.092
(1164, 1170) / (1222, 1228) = 0.201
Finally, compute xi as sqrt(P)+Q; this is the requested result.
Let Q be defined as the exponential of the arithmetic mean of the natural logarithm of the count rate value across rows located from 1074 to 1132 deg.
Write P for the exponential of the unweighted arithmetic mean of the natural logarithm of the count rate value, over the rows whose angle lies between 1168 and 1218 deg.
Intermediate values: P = 228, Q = 247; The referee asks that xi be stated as 262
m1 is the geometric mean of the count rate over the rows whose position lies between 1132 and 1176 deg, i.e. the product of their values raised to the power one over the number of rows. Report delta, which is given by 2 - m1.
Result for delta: -244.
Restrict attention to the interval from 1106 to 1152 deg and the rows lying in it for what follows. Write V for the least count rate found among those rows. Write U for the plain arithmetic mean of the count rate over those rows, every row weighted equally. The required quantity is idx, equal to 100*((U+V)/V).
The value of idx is 208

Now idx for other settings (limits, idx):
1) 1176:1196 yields 211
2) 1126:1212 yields 224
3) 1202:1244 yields 223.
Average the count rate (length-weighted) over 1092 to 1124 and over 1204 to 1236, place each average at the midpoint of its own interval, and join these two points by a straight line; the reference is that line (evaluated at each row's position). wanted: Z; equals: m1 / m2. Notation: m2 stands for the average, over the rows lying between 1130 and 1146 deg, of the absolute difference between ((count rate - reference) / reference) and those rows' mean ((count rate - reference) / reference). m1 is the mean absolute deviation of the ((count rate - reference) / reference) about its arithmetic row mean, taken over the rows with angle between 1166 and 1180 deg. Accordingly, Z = 2.70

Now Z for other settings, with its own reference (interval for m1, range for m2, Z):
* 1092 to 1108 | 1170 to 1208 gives 0.45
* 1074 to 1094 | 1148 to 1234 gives 1.01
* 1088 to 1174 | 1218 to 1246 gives 0.80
